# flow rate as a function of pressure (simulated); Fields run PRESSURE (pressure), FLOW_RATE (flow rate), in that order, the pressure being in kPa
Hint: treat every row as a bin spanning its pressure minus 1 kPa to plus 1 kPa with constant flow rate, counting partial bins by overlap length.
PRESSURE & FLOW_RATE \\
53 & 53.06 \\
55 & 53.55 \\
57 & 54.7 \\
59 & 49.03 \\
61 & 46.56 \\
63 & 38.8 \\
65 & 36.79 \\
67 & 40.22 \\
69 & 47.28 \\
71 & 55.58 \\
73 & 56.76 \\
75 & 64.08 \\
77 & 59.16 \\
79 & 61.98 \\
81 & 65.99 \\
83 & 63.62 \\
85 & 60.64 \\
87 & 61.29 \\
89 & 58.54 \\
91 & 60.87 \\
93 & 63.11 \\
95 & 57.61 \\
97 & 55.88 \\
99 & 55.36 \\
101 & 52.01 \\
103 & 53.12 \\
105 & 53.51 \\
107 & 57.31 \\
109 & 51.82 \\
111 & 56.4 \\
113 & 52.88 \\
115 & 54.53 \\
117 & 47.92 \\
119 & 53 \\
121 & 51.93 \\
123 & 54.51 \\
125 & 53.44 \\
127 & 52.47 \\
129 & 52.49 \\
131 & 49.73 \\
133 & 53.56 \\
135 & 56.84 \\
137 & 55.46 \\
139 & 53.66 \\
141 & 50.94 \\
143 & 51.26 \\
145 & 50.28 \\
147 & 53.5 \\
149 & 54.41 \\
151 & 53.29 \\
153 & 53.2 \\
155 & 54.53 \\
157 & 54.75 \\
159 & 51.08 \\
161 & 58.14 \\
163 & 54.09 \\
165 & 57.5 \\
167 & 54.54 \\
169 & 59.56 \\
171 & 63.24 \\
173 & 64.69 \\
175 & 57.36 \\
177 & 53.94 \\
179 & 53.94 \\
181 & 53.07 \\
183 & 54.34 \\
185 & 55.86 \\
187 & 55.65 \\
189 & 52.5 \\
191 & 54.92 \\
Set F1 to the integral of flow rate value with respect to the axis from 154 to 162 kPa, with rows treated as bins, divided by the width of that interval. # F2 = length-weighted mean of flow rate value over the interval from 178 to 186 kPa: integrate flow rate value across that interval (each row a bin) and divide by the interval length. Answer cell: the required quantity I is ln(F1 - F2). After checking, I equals -1.1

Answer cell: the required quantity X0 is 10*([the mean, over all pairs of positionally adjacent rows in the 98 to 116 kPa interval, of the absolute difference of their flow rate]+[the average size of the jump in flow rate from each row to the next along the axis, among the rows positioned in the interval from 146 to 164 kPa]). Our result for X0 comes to 53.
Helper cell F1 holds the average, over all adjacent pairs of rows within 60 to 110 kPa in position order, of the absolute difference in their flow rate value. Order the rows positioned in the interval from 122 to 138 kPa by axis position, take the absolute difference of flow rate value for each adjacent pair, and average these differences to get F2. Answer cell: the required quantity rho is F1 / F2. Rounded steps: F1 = 3.5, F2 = 1.90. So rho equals 1.8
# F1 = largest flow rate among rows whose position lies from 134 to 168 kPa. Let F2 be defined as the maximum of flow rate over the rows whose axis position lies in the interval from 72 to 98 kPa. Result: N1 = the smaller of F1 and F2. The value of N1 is 58.1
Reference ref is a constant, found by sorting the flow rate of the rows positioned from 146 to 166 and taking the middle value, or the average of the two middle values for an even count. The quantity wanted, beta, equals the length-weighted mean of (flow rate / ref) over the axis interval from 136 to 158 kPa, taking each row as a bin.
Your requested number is 0.98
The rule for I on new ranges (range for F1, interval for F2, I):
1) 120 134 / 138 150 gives -1.4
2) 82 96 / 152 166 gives 1.8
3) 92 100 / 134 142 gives 1.3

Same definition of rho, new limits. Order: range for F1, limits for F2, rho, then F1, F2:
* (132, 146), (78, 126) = 0.6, 1.7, 2.84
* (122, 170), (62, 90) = 0.6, 2.3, 3.83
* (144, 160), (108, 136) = 0.5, 1.5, 2.85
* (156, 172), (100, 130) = 1.6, 4.3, 2.71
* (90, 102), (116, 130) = 1.5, 2.7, 1.80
